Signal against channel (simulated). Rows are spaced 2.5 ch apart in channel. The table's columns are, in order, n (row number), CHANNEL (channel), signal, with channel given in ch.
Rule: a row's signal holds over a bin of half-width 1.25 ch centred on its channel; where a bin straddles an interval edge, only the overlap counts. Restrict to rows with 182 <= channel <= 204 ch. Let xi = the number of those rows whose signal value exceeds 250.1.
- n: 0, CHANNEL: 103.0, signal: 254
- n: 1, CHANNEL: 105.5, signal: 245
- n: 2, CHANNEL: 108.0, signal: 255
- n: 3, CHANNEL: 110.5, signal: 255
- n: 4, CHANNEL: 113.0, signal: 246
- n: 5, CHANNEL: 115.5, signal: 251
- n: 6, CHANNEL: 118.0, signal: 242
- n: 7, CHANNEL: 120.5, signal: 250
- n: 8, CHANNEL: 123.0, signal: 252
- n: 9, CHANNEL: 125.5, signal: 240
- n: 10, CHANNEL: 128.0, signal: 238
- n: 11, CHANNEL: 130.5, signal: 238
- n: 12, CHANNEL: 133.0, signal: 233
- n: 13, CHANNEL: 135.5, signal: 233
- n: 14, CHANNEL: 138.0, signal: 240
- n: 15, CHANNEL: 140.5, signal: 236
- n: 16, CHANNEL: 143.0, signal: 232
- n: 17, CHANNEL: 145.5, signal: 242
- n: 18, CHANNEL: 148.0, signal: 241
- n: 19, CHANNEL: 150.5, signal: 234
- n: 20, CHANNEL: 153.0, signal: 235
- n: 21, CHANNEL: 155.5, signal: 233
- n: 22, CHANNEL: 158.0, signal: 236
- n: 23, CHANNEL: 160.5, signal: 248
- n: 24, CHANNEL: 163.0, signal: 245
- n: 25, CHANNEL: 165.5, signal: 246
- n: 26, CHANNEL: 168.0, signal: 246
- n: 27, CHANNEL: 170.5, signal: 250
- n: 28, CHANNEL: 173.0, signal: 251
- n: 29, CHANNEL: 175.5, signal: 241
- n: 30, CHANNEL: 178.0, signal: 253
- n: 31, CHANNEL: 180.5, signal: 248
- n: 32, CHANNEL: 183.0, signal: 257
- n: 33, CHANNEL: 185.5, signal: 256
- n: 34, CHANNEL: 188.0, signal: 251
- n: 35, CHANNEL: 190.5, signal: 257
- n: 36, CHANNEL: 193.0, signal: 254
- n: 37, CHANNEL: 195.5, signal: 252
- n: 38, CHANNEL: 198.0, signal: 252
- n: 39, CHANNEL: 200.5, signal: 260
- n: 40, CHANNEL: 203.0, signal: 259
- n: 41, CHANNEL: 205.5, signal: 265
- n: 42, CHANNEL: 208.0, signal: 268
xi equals 9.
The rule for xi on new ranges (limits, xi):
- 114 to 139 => 2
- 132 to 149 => 0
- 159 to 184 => 3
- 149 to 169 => 0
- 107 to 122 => 3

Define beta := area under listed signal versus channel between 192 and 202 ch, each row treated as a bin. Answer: 2546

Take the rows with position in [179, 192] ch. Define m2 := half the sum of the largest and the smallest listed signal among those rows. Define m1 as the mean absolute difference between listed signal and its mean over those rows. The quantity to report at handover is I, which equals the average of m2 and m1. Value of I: 128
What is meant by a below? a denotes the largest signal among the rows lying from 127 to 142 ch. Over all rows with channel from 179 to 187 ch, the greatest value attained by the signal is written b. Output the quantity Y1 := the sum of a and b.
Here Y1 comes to 497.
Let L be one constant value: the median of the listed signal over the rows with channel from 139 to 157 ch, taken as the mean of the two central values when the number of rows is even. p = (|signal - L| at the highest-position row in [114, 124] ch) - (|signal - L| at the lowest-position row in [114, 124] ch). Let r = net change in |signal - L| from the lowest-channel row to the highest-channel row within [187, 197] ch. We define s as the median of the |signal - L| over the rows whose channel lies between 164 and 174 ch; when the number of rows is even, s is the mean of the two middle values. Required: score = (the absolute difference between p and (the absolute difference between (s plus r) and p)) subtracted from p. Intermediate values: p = 1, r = 1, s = 13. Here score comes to -11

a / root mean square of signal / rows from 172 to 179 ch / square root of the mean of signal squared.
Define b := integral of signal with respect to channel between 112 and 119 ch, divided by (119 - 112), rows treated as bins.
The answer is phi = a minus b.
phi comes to 2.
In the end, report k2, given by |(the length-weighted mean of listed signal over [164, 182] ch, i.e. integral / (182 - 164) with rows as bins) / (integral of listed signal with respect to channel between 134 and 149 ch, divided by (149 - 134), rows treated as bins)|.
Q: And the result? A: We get 1.05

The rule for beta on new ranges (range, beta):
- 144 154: 2379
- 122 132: 2415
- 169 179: 2486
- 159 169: 2460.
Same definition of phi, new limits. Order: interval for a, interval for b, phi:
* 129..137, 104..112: -17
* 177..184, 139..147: 16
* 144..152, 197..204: -18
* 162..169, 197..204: -11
